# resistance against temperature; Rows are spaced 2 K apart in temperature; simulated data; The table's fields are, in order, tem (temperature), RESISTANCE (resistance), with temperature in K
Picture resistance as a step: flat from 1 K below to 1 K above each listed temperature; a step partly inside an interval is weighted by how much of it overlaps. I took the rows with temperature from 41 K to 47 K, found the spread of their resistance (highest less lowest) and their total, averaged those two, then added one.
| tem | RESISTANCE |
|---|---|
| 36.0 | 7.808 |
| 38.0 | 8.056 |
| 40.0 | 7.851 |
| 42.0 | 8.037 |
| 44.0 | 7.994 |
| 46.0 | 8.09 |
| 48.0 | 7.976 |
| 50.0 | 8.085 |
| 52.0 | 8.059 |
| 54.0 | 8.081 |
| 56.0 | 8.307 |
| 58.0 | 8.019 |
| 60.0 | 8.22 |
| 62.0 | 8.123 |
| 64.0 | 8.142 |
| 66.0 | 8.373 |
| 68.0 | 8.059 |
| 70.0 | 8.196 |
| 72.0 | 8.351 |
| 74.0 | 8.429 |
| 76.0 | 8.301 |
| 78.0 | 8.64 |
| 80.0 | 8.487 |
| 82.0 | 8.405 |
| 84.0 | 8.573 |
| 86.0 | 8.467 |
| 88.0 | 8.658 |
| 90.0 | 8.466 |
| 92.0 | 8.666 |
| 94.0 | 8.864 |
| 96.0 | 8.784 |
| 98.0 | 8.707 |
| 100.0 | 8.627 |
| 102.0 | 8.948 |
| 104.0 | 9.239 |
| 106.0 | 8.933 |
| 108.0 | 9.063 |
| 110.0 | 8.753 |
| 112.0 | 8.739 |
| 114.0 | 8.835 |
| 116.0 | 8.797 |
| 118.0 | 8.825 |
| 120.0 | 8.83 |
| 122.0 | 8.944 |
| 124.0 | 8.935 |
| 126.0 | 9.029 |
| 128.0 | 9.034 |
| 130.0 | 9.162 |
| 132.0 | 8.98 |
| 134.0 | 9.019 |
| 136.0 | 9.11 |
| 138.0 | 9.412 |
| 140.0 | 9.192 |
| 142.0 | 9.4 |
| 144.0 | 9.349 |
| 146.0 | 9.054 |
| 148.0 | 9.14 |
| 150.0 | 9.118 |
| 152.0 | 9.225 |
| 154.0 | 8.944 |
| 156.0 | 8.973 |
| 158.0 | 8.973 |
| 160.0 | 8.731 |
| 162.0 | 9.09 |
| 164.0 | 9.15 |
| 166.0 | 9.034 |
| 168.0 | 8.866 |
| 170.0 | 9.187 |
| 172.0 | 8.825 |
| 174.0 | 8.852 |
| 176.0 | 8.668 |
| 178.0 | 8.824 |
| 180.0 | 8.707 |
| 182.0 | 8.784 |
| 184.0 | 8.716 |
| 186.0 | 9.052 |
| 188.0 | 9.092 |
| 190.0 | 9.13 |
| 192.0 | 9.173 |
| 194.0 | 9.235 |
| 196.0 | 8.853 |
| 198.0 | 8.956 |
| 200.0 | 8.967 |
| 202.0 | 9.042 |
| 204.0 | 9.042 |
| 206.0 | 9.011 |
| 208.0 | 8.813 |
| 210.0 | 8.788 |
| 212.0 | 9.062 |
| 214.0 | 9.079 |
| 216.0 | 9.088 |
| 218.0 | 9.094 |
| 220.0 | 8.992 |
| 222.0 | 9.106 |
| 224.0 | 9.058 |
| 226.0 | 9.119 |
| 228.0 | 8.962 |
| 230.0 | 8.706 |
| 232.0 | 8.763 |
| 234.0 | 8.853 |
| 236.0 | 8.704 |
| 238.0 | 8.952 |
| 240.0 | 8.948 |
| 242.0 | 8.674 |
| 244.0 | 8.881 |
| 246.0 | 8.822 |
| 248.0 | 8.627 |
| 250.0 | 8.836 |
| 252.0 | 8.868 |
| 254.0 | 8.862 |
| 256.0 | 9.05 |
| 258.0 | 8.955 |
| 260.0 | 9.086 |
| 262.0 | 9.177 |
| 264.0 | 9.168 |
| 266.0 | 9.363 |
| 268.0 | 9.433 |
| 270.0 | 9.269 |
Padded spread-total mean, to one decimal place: 13.1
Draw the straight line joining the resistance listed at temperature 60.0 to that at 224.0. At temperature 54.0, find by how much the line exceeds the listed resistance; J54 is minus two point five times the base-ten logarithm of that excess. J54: 2.4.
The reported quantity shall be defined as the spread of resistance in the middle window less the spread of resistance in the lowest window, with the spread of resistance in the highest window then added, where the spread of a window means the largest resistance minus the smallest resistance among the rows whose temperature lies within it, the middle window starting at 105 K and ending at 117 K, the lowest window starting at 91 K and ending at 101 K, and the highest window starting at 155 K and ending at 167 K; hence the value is 0.51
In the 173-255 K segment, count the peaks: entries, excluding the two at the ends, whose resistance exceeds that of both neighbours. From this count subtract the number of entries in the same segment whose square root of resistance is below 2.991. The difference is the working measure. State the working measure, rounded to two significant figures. -10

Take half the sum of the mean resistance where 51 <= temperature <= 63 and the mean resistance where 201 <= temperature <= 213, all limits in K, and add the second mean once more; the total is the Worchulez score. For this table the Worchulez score 17.5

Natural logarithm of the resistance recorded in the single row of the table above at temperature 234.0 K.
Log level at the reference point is 2.18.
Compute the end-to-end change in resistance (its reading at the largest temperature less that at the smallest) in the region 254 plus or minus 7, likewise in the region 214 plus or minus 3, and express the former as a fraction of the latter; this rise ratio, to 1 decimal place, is 17.7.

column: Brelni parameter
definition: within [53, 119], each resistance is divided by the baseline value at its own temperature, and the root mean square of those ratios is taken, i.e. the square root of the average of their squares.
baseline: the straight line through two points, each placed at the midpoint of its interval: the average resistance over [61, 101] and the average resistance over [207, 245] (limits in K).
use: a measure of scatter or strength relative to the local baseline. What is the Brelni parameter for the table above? 1.01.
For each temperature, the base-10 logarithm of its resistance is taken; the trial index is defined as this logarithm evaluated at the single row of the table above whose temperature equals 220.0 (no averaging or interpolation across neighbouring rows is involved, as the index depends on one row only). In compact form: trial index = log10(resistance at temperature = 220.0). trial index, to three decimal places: 0.954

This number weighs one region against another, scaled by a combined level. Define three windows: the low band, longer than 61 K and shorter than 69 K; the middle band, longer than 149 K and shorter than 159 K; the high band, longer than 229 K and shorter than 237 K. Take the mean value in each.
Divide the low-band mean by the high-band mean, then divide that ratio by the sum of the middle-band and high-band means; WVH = 0.0524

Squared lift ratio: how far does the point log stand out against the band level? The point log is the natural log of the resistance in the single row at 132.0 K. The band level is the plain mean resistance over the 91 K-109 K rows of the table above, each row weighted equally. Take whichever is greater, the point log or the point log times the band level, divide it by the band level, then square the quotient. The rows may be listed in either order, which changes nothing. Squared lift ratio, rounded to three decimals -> 4.818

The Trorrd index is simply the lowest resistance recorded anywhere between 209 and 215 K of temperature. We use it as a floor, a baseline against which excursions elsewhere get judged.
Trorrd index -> 8.788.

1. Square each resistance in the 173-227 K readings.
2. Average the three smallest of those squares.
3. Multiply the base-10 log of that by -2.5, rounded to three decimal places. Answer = -4.697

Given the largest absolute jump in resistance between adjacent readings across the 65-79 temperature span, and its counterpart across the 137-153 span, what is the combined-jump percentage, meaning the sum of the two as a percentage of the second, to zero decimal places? 215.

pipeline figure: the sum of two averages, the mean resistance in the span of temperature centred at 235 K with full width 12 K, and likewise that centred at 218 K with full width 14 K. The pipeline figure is 17.9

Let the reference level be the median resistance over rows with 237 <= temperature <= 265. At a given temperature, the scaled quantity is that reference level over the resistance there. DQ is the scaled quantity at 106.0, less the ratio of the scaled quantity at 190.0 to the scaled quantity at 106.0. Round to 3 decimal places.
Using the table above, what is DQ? 0.020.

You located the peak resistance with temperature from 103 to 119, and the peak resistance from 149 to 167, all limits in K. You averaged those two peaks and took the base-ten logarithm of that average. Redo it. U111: 0.965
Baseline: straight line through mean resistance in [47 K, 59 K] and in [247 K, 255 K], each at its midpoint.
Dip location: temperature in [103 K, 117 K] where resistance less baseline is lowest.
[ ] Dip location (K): 112.0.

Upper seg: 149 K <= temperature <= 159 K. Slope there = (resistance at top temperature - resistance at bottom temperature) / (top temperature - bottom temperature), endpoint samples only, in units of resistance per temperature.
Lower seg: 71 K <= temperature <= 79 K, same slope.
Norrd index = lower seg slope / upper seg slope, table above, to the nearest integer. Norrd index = -3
